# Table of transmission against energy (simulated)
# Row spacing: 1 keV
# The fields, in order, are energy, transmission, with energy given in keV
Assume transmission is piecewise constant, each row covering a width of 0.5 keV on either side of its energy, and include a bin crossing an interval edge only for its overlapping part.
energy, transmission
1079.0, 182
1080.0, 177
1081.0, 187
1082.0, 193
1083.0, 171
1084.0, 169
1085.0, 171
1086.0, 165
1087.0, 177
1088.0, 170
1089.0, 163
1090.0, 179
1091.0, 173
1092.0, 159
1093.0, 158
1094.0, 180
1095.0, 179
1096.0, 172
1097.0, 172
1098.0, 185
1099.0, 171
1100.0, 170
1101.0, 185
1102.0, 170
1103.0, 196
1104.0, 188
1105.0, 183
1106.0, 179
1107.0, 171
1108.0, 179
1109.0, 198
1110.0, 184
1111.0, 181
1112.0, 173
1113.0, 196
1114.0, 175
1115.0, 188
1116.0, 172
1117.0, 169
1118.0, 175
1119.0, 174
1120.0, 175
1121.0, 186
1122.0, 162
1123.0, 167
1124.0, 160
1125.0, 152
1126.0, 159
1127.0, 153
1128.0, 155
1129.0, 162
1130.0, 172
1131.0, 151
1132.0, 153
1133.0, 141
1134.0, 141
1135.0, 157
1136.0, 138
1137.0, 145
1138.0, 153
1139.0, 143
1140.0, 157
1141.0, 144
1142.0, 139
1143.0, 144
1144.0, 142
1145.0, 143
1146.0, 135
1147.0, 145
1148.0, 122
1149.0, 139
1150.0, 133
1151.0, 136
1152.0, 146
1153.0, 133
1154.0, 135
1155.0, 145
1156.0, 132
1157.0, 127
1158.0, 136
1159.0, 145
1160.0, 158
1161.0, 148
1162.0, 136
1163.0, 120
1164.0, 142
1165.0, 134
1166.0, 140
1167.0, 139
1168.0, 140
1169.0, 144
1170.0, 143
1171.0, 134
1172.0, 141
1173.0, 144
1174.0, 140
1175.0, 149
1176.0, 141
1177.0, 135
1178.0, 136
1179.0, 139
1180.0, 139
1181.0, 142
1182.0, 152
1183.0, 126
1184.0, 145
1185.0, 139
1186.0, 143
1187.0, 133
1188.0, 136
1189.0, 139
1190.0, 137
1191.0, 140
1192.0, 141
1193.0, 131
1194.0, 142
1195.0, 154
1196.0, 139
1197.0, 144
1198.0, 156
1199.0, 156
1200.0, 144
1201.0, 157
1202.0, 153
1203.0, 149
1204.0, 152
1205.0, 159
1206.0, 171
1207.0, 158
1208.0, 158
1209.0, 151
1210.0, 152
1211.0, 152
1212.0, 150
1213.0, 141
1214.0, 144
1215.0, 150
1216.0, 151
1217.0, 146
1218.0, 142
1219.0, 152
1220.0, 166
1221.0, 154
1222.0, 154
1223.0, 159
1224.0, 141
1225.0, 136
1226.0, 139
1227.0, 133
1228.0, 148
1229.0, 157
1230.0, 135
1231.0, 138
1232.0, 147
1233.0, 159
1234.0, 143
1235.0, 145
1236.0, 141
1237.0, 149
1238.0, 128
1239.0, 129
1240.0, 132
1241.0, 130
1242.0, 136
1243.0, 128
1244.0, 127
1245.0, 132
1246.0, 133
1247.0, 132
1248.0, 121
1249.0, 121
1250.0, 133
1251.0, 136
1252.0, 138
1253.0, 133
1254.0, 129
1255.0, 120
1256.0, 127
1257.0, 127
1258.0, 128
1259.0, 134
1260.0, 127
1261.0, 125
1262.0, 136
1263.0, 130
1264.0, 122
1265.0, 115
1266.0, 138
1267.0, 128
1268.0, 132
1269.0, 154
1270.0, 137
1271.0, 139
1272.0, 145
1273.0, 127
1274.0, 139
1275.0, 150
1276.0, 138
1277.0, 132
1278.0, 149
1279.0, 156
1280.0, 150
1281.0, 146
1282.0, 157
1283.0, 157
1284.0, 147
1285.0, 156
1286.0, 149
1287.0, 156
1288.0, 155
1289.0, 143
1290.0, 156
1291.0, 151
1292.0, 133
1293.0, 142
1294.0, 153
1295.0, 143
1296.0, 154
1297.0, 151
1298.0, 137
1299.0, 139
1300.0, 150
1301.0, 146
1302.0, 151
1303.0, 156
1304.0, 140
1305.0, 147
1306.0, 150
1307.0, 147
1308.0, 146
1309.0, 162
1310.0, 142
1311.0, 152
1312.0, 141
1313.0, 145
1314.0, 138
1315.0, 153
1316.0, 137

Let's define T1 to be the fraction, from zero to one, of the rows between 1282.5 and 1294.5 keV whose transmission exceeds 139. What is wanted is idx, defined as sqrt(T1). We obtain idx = 0.96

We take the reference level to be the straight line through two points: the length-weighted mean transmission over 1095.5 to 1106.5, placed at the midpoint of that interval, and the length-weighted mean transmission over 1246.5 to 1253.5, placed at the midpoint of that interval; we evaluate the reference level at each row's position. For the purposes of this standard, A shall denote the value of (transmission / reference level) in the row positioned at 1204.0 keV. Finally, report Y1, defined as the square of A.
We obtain 1.09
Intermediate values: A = 1.04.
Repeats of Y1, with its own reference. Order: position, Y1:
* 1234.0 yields 1.11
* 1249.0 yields 0.85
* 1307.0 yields 1.72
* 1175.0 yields 0.92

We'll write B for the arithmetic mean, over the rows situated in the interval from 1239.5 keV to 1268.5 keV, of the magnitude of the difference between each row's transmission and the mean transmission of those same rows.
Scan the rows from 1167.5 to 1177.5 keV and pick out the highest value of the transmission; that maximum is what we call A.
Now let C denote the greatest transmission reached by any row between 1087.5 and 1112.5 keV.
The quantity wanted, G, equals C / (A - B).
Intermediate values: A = 149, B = 4.5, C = 198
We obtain 1.37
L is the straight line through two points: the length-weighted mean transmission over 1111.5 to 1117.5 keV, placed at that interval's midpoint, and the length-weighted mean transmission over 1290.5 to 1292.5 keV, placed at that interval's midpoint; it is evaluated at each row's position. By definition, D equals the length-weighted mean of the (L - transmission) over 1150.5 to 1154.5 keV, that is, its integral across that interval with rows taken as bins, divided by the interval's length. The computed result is 33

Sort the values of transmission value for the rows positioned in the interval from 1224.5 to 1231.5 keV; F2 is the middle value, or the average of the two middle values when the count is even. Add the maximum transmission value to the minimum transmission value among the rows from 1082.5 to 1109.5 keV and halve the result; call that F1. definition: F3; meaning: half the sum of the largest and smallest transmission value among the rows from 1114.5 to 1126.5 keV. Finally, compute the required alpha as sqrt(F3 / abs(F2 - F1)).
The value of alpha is 2.1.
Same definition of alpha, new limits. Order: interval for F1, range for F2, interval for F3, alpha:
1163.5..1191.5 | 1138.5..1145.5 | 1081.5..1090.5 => 6.7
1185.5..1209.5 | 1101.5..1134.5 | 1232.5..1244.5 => 2.6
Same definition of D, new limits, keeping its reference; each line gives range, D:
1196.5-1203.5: 10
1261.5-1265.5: 22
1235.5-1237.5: 8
